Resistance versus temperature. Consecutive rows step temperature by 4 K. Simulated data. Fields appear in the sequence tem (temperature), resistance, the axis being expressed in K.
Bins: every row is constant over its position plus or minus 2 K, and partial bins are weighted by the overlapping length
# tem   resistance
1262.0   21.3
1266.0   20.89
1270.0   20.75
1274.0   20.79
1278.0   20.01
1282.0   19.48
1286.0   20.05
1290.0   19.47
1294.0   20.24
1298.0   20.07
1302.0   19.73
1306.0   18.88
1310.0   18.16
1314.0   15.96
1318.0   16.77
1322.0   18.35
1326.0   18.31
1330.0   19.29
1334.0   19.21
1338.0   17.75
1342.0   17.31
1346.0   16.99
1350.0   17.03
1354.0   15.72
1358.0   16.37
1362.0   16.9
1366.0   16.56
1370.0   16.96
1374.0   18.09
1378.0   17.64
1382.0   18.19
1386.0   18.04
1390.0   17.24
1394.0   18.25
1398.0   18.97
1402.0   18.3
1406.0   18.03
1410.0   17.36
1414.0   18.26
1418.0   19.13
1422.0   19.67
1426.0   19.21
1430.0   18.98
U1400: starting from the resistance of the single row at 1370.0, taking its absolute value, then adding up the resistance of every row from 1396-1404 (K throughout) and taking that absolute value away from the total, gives 20.3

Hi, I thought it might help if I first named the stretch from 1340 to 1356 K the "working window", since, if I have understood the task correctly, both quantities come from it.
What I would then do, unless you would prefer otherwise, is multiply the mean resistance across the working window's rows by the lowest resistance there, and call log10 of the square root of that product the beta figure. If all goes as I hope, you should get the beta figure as 1.21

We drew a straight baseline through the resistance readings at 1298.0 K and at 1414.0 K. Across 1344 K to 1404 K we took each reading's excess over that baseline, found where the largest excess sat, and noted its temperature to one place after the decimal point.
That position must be 1398.0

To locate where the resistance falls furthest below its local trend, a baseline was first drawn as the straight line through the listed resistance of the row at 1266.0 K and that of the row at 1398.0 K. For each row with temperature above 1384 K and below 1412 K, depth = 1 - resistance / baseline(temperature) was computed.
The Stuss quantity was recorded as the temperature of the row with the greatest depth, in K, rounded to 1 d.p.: 1390.0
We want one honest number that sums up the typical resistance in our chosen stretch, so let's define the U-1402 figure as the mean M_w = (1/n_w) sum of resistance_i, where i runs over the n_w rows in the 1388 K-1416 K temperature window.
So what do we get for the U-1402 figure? 18.1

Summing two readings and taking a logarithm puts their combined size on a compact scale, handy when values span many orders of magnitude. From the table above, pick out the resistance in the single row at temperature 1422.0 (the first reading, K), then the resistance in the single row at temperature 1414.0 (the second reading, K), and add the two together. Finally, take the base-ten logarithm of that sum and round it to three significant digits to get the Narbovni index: 1.58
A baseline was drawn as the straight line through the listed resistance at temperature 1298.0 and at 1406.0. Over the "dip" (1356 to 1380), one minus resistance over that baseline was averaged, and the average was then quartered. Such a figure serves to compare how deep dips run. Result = 0.022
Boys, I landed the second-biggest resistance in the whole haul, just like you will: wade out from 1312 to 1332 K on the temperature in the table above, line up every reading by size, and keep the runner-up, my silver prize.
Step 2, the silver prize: 18.35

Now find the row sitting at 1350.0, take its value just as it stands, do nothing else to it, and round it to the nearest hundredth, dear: 17.03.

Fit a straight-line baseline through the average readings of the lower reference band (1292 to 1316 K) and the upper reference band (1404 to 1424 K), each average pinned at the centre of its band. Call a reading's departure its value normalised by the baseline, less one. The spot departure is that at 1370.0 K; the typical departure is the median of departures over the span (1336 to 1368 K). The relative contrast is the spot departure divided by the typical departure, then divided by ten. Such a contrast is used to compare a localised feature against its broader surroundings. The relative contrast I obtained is 0.10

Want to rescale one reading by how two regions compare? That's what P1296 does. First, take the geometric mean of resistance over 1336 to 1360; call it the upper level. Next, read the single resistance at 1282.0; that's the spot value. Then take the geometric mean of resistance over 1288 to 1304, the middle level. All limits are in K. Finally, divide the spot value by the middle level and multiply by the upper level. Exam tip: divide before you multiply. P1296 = 16.5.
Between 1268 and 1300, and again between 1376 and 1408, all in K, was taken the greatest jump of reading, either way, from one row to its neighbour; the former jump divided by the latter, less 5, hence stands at -4.2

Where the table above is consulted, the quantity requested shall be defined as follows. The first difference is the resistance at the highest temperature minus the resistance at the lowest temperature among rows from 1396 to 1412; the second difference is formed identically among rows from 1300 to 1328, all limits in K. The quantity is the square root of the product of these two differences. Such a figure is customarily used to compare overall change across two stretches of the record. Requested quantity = 1.5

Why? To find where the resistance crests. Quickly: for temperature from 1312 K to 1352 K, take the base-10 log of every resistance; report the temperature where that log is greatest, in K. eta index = 1330.0 K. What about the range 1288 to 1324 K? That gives 1294.0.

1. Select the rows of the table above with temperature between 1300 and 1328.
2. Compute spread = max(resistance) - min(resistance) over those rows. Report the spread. 3.8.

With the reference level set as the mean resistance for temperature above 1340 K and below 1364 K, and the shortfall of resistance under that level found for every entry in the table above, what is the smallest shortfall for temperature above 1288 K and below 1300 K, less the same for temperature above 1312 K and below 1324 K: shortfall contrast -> -1.9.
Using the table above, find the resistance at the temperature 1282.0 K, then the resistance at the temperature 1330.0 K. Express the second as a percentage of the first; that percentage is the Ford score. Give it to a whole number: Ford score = 99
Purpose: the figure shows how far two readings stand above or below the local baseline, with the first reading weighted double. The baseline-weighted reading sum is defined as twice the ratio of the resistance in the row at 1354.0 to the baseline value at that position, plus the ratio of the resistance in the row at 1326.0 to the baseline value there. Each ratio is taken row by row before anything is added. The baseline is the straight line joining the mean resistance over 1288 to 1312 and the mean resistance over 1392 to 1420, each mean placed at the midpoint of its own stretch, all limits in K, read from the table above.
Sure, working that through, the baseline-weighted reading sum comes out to 2.62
